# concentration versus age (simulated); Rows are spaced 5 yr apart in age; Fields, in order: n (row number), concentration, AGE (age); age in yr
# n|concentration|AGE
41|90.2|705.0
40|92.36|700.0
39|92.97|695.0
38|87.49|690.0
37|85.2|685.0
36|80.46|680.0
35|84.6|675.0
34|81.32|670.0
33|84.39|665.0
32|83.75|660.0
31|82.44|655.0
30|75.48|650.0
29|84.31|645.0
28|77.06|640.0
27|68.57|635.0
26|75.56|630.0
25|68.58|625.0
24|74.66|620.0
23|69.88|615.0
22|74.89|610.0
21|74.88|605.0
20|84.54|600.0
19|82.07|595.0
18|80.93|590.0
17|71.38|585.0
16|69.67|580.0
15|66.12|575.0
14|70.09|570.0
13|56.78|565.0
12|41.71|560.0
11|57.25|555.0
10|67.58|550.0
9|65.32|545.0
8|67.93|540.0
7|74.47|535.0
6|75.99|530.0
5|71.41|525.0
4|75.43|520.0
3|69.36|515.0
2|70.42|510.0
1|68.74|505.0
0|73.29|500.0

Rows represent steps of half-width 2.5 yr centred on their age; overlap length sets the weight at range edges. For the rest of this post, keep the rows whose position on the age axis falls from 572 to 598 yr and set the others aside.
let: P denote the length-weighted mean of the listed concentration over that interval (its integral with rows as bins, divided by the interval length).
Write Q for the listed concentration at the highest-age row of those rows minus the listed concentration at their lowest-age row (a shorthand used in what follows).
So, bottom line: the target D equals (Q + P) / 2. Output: 45.1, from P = 74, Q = 16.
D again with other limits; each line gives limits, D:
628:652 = 38.1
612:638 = 35.2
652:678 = 42.6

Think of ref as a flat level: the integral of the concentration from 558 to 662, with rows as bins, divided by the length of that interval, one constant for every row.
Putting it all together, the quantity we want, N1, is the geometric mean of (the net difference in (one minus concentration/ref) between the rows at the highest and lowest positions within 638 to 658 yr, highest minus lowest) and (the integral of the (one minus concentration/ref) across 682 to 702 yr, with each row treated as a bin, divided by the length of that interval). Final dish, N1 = 0.13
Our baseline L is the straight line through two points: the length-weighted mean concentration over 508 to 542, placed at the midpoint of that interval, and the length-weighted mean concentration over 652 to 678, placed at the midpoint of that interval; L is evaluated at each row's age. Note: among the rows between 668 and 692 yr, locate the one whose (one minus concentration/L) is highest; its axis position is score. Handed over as 680.0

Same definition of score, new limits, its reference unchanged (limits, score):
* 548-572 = 560.0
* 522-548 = 545.0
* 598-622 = 615.0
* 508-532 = 515.0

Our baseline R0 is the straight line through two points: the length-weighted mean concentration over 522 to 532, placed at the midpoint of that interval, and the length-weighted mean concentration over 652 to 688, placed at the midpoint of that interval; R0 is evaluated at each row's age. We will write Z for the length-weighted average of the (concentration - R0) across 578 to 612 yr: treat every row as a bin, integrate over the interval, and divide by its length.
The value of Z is -1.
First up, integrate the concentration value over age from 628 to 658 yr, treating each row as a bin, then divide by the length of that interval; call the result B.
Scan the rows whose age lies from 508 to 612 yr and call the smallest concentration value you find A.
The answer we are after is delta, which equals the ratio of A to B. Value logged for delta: 0.54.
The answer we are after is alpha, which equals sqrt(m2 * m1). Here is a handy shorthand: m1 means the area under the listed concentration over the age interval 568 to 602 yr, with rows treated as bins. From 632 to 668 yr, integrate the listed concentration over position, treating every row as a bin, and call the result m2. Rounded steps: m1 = 2547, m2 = 2858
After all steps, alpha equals 2698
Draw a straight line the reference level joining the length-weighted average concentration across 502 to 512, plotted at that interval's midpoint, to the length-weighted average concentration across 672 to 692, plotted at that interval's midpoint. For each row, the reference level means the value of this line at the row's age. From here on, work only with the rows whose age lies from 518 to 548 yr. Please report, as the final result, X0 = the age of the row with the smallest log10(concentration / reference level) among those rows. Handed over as 545.0 yr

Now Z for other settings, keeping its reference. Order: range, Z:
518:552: -3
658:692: 0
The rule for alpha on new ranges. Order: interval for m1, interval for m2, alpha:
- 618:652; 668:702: 2734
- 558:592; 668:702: 2554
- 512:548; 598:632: 2552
